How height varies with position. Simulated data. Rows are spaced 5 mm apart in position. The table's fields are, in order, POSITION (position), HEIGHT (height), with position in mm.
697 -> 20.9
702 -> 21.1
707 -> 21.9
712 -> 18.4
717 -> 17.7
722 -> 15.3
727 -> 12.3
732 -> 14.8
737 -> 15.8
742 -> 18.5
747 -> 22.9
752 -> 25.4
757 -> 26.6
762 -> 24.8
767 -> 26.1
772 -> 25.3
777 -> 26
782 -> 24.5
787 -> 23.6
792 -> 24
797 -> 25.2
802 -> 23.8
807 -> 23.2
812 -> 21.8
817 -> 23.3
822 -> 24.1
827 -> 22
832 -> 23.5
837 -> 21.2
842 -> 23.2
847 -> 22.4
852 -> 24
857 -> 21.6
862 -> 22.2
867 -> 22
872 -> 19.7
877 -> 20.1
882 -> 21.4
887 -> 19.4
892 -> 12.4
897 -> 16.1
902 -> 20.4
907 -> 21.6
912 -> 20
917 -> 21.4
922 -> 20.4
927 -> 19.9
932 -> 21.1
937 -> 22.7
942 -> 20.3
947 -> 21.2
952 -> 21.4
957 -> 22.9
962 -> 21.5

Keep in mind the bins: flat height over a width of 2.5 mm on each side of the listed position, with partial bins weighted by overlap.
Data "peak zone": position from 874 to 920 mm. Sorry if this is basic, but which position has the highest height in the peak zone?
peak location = 907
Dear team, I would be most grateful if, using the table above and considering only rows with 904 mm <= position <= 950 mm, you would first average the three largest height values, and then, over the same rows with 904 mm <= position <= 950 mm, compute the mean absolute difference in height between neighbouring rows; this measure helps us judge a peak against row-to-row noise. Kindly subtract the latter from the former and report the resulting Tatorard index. 21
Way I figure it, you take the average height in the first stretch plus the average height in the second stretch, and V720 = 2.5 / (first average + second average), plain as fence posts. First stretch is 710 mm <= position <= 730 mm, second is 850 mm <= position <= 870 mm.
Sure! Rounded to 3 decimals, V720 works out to 0.065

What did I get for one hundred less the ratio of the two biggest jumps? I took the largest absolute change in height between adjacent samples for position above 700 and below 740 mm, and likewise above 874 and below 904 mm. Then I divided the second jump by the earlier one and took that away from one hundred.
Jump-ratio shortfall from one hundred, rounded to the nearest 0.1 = 98.0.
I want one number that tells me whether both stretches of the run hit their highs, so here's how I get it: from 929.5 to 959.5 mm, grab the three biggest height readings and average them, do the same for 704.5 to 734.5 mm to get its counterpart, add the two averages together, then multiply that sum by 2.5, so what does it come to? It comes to 104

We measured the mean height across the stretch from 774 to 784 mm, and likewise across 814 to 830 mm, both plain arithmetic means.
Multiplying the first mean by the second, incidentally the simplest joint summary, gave 584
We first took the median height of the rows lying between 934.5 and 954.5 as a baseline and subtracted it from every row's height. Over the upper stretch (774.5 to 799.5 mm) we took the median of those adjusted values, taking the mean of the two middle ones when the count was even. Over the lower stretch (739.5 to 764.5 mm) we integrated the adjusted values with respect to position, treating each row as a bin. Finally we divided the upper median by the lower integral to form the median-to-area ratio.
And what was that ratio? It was 0.055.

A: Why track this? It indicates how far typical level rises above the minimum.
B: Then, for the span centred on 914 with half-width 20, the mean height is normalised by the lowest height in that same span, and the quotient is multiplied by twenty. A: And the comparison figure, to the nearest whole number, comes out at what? 25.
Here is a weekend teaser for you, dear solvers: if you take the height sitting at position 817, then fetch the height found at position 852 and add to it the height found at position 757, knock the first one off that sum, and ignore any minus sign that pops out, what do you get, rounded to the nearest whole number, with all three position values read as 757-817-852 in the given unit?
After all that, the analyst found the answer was 27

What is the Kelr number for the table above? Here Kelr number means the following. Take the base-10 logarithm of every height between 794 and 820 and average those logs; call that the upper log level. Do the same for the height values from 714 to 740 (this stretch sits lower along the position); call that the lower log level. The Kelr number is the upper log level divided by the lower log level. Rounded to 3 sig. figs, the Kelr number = 1.16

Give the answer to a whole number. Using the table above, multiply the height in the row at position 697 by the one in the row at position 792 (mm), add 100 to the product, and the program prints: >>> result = 602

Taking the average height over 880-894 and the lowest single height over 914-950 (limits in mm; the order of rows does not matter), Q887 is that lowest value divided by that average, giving 1.12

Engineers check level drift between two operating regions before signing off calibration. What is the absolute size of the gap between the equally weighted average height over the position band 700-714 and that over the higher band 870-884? 0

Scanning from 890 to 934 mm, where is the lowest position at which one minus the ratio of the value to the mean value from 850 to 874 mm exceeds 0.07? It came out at 892 mm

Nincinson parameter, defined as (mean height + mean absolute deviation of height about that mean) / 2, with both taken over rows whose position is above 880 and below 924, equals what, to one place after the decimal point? 10.7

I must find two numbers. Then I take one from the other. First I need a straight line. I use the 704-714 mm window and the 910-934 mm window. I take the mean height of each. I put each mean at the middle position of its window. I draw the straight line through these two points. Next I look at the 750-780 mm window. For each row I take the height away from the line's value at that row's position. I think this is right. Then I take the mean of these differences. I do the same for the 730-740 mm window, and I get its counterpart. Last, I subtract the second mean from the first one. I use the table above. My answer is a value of -10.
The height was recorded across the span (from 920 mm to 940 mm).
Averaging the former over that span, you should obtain 21.0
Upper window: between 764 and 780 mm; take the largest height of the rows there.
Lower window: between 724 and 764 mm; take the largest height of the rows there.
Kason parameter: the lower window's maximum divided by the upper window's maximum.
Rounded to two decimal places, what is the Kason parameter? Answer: 1.02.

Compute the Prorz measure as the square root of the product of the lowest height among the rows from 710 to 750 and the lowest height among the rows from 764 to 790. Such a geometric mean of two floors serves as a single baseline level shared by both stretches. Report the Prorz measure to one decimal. 17.0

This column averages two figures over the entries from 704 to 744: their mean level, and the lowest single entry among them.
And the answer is 14.6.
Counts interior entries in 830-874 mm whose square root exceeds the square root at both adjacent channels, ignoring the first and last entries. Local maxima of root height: 3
